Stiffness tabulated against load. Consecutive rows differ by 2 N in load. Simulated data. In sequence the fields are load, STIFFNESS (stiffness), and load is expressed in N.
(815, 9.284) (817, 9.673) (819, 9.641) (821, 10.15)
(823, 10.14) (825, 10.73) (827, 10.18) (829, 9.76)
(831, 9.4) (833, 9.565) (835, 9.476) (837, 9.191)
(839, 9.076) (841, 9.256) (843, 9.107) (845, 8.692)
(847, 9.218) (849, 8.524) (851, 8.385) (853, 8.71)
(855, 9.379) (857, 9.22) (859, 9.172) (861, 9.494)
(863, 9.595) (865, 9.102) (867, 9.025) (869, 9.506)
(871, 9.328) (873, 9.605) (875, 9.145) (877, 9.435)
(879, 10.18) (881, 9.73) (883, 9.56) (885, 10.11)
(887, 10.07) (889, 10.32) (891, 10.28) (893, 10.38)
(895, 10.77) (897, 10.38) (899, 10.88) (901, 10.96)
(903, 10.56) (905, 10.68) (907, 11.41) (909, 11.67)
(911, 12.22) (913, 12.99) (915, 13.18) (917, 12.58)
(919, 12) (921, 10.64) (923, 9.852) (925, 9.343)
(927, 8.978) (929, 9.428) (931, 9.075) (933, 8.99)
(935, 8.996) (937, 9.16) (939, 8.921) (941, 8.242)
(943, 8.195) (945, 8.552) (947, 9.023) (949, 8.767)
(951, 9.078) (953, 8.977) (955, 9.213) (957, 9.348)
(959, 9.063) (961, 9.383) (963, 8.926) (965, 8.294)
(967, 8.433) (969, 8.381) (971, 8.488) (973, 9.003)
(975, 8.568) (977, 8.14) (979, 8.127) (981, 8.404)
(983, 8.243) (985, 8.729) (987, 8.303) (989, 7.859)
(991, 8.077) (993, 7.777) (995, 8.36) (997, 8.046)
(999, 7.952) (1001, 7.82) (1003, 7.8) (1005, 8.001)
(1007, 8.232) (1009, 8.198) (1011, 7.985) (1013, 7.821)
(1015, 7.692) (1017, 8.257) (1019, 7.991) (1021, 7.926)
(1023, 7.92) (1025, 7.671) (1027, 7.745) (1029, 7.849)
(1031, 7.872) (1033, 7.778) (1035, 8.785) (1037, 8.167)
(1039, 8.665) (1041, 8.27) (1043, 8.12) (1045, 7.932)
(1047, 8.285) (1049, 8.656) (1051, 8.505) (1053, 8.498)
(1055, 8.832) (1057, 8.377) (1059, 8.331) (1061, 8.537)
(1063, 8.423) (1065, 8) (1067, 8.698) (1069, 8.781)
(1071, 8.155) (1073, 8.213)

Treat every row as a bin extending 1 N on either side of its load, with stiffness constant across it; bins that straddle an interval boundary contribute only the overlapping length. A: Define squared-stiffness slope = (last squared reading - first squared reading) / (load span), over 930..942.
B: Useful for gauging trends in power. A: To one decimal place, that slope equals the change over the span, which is -1.4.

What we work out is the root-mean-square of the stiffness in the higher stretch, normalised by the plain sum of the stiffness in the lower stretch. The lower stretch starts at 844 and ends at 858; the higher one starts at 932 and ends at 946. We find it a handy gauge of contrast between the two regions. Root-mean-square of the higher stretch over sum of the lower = 0.141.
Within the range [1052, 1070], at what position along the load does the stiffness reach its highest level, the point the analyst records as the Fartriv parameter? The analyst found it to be 1055 N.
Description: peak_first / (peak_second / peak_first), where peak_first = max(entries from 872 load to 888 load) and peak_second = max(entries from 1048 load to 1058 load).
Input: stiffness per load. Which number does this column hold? 11.7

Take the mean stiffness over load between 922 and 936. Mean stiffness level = 9.2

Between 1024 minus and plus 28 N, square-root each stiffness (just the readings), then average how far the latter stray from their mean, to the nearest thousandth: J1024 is 0.042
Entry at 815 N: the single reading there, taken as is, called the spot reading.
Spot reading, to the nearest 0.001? 9.284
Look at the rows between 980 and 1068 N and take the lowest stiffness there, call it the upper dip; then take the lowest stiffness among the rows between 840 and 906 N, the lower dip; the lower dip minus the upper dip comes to 0.7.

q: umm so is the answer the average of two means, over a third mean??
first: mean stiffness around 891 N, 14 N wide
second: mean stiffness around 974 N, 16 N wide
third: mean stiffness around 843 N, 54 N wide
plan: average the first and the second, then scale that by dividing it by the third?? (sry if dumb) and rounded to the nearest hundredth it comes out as 1.00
